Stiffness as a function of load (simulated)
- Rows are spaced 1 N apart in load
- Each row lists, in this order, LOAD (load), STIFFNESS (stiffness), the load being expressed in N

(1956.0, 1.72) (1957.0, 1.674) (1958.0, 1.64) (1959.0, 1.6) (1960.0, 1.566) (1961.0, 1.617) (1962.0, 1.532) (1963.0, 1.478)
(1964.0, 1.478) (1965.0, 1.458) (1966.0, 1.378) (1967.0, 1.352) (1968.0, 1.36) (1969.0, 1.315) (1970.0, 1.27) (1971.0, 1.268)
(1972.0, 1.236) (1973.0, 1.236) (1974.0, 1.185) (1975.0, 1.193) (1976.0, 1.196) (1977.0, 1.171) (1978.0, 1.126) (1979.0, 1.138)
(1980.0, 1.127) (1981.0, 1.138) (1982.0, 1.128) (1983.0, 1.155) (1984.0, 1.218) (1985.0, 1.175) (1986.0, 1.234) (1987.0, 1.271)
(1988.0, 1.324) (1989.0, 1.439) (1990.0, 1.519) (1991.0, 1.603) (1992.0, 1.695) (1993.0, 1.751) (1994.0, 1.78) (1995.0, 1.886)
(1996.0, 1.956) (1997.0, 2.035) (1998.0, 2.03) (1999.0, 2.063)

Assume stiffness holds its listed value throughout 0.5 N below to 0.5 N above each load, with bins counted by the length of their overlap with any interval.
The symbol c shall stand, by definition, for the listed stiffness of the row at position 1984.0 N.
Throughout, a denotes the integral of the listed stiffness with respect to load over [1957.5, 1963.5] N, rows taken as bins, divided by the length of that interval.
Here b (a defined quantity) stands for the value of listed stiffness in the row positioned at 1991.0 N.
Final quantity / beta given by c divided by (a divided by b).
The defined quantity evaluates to 1.2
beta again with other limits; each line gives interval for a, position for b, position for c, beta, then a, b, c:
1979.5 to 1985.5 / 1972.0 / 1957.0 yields 1.8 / 1.2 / 1.236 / 1.674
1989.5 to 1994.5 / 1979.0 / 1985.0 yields 0.8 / 1.7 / 1.138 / 1.175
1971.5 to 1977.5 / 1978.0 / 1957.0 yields 1.6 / 1.2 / 1.126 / 1.674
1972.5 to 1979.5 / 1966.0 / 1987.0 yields 1.5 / 1.2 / 1.378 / 1.271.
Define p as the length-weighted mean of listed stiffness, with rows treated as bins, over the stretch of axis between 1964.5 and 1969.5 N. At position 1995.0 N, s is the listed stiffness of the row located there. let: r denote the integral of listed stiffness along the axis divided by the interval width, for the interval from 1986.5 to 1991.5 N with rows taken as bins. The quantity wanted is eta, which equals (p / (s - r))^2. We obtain 9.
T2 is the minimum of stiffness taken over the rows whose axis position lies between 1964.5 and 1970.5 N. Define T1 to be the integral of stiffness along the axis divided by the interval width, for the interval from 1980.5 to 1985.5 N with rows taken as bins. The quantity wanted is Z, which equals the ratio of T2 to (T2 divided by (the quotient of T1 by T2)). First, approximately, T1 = 1.16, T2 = 1.27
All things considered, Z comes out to 0.92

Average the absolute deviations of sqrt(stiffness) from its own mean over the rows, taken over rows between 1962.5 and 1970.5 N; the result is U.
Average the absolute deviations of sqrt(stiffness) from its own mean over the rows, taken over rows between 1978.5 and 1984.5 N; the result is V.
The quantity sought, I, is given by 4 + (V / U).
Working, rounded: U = 0.0270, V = 0.011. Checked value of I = 4.4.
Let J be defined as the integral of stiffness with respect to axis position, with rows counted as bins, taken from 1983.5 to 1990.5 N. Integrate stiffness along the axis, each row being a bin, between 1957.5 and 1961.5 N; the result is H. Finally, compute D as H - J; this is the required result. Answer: -2.8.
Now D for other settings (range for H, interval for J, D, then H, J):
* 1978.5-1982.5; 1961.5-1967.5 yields -4.1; 4.5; 8.7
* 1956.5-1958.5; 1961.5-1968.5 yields -6.7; 3.3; 10.0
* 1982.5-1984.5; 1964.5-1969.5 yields -4.5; 2.4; 6.9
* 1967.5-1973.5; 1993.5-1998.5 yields -2.0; 7.7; 9.7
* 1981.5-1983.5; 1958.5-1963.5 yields -5.5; 2.3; 7.8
